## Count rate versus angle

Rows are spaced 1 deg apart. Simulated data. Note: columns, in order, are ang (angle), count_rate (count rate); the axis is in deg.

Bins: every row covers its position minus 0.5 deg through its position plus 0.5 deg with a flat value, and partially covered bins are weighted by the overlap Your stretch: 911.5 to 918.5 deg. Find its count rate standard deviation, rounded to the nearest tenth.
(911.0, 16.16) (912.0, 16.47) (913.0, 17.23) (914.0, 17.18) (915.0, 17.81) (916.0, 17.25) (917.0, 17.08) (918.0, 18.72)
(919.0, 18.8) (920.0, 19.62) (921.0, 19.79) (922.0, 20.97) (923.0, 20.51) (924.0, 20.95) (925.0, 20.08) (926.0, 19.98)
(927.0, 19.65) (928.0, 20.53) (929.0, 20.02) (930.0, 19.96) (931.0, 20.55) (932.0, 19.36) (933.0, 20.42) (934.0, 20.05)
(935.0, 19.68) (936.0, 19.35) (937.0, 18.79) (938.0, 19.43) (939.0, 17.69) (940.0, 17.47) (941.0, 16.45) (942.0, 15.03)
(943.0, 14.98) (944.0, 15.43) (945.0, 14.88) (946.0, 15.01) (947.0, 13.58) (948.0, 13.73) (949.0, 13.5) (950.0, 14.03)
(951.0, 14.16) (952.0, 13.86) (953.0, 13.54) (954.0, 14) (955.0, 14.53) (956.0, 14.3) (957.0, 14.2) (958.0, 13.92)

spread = 0.7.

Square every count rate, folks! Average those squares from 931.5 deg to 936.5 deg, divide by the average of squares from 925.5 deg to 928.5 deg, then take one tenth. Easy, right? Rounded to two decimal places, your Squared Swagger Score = 0.10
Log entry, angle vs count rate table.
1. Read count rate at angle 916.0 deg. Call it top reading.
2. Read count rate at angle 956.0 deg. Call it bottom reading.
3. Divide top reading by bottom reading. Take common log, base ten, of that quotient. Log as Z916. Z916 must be 0.08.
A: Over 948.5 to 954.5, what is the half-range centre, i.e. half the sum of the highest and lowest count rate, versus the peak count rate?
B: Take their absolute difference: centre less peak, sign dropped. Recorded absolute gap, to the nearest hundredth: 0.33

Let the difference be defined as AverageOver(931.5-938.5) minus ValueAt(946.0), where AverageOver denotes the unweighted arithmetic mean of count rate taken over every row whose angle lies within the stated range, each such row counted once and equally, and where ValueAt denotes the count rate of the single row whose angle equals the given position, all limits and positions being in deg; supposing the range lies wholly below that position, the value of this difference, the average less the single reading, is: 5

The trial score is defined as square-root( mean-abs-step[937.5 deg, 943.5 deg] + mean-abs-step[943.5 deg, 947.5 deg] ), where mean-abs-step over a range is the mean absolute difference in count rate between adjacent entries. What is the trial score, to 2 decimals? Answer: 1.26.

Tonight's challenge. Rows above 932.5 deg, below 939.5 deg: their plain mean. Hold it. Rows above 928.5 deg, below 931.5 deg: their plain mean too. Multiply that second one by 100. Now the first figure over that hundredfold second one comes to 0.0096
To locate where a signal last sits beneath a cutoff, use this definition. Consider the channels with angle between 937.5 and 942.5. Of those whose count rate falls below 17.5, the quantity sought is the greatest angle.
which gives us 942.0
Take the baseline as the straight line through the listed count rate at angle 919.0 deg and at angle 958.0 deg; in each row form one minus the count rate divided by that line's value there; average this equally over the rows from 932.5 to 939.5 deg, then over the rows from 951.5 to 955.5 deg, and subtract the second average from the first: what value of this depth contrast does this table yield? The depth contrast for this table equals -0.19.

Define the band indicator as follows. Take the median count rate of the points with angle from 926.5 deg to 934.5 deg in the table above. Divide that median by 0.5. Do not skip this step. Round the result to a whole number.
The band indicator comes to 40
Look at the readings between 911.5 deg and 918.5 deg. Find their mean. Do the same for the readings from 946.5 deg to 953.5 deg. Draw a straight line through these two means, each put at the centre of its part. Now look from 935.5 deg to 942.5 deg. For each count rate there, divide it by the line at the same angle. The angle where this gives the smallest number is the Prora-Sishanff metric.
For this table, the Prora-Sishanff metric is 942.0 deg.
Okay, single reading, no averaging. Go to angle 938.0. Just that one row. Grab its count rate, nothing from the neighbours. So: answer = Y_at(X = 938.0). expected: 19.43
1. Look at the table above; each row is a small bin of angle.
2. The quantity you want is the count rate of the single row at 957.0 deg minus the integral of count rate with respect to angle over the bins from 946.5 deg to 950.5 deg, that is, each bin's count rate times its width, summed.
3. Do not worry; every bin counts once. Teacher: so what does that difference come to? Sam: -41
